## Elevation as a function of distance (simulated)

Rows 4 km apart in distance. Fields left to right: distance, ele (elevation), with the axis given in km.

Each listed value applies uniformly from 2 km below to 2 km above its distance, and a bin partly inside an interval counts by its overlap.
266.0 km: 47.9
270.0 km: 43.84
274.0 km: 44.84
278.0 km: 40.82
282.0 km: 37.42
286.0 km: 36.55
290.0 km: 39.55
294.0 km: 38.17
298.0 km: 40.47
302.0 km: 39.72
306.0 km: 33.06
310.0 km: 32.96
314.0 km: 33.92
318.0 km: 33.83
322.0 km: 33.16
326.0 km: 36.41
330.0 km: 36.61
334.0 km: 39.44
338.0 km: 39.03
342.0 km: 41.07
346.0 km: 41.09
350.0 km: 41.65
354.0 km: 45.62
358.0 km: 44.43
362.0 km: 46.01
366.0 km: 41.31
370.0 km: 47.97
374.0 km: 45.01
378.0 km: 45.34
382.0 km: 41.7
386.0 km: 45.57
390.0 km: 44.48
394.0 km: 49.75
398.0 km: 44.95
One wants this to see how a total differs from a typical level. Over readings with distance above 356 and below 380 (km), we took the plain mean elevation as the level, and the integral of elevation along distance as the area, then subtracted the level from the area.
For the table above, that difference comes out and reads 1035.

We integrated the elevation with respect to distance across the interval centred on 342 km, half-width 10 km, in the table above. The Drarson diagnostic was 809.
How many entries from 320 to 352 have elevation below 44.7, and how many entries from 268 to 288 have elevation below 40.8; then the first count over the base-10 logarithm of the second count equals 27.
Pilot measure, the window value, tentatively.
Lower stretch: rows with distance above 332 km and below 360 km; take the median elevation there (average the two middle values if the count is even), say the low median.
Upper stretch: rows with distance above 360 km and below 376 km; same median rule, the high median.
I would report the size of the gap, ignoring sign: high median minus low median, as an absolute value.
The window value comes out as 4.4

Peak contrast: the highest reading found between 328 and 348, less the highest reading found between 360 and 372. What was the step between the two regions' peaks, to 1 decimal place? -6.9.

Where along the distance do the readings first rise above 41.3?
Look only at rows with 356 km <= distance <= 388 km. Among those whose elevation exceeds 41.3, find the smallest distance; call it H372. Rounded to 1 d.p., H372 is 358.0 km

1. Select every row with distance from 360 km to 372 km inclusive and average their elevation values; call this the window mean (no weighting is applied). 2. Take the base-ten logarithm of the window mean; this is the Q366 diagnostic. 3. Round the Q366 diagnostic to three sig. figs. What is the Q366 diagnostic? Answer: 1.65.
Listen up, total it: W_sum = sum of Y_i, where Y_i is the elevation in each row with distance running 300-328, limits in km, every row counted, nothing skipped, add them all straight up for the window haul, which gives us 243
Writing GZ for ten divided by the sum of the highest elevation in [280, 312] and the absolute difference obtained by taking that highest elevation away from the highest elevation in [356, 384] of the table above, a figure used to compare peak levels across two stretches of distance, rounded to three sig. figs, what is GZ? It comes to 0.208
